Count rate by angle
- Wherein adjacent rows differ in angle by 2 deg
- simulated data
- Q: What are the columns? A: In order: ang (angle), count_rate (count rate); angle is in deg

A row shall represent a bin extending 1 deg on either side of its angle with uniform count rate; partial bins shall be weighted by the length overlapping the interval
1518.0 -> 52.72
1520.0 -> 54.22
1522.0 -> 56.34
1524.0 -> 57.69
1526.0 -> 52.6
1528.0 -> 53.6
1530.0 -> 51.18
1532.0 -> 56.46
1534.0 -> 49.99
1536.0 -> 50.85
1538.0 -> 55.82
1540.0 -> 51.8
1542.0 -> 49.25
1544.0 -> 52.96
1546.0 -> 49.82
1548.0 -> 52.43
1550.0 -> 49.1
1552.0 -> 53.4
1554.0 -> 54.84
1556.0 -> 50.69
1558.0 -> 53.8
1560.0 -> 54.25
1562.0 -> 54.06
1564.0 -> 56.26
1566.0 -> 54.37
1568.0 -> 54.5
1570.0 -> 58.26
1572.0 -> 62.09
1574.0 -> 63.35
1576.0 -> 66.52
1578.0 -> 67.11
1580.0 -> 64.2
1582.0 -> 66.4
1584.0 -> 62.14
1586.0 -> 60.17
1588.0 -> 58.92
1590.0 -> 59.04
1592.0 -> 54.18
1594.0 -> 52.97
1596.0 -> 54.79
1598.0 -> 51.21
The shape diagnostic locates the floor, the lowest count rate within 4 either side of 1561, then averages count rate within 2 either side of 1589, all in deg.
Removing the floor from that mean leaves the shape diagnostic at 5.2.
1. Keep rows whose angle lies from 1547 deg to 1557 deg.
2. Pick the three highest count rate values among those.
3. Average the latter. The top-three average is 54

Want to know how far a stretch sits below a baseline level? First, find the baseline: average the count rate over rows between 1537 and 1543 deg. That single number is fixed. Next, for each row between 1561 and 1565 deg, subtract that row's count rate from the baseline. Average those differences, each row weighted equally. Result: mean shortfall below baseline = -2.9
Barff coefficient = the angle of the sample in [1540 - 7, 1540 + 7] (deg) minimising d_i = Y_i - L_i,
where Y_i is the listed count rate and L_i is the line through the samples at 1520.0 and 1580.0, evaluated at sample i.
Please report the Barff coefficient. 1546.0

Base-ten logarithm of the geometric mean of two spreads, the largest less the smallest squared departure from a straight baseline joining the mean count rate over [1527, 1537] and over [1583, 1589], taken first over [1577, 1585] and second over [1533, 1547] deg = 1.54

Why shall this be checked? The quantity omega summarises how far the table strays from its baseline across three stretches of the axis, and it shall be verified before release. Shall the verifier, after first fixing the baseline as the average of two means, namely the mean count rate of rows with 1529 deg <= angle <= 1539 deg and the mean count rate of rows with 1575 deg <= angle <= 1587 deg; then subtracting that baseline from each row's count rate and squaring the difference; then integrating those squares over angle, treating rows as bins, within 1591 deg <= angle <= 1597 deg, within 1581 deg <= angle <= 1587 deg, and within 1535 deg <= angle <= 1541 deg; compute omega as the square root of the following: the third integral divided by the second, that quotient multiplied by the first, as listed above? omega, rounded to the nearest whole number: 14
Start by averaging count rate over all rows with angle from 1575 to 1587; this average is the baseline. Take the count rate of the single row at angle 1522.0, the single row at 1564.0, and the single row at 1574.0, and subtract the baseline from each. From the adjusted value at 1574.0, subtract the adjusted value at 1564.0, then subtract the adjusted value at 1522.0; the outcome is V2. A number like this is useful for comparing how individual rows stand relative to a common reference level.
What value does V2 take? 15.2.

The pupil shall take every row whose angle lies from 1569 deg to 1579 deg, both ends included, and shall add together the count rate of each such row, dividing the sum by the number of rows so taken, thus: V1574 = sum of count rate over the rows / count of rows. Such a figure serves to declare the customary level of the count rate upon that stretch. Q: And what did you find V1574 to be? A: 63.5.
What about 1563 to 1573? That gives 57.1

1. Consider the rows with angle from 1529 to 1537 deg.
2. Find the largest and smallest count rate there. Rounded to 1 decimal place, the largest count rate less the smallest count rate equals 6.5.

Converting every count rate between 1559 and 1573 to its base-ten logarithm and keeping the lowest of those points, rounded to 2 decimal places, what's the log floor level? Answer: 1.73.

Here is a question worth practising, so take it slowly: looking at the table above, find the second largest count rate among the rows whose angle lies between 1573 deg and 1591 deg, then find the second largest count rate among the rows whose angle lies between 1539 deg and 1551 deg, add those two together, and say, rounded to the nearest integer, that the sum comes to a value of 119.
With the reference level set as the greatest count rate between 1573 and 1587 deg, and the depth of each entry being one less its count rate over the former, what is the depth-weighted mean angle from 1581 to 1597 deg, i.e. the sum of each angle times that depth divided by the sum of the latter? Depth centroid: 1591.1 deg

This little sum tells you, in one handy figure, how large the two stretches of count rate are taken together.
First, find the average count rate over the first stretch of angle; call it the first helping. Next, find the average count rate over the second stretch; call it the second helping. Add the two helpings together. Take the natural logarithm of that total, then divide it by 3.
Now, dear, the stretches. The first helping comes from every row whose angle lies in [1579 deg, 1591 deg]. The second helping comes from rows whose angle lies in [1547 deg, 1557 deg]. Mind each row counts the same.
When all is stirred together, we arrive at 1.58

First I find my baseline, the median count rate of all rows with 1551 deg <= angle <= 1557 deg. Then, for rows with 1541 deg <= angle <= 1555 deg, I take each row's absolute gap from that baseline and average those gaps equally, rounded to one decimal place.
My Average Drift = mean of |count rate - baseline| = 2.1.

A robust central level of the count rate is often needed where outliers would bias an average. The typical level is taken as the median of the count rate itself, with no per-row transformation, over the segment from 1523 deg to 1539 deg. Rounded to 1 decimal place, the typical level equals 53.1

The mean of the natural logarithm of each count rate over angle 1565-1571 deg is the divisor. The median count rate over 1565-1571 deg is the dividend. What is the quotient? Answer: 13.6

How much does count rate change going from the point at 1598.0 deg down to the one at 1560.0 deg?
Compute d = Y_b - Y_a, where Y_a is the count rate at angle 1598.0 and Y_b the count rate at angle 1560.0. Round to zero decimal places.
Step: 3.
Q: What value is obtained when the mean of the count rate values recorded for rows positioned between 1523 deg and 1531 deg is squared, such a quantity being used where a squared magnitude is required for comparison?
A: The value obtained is 2891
